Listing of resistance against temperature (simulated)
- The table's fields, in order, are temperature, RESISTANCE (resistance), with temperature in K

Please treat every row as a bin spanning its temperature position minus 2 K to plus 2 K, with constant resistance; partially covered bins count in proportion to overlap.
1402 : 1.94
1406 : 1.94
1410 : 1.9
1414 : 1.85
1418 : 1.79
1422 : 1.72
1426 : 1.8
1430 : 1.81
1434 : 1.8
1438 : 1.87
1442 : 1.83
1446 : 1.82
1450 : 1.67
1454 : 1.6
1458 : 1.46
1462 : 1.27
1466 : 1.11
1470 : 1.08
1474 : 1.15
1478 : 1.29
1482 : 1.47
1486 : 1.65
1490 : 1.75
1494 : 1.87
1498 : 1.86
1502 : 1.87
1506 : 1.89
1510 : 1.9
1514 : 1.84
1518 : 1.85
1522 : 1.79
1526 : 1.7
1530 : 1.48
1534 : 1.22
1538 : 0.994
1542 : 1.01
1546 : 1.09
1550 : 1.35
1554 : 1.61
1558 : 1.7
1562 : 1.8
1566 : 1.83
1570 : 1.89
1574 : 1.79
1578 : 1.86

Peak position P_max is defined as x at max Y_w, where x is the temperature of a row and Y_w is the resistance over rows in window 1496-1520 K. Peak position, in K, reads 1510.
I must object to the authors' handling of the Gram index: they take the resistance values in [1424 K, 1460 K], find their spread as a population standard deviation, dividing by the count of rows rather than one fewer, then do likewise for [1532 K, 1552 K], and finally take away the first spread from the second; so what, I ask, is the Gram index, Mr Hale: 0.01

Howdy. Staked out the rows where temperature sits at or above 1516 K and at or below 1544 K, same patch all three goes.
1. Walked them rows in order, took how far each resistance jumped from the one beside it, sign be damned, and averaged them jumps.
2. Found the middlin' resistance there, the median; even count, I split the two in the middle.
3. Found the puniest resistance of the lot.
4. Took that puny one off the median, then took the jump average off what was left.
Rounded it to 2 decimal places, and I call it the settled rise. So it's 0.34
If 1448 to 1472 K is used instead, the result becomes 0.17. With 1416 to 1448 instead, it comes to 0.04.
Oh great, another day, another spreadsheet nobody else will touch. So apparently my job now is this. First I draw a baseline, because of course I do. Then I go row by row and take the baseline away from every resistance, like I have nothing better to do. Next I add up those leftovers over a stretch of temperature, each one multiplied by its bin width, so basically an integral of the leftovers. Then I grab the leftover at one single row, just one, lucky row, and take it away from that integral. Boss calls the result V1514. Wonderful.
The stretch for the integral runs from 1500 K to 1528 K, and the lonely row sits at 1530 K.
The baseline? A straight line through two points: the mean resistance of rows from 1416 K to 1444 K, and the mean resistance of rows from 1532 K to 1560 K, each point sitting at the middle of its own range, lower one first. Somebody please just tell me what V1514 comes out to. 11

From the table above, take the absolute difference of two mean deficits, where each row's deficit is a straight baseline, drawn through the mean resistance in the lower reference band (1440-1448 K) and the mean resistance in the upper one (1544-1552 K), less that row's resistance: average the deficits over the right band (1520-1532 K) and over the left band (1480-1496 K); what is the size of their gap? 0.19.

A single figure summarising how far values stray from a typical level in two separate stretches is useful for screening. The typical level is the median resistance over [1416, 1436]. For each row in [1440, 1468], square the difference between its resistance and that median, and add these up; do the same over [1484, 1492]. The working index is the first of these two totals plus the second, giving 1.0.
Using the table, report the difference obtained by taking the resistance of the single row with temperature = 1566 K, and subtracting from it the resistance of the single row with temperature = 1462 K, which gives 0.56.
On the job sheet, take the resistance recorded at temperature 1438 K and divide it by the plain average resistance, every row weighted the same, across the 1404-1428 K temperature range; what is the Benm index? 1.0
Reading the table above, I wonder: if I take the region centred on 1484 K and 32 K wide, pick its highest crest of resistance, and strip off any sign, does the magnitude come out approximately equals 1.87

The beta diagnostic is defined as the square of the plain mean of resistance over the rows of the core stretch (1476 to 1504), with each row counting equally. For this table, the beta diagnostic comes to 2.82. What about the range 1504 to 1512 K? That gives 3.59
